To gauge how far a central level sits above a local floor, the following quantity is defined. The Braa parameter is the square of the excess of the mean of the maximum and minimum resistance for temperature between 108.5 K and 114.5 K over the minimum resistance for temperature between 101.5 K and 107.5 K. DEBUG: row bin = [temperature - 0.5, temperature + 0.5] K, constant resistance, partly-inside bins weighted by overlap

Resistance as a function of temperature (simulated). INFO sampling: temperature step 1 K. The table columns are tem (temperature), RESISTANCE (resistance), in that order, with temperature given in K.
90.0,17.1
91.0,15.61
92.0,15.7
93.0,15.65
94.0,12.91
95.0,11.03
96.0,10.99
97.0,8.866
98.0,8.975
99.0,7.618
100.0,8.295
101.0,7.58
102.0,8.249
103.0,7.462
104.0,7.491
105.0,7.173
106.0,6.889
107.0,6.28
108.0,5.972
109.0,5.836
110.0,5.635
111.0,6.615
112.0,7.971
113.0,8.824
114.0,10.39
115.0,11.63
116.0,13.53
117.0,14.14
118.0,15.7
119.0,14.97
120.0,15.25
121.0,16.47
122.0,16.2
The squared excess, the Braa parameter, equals 3.0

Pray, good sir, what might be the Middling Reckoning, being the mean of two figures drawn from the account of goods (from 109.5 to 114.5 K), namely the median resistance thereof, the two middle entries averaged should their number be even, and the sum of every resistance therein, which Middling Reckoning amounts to 23.7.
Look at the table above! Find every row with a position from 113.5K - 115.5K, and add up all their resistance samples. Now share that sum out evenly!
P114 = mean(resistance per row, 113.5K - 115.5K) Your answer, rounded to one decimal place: 11.0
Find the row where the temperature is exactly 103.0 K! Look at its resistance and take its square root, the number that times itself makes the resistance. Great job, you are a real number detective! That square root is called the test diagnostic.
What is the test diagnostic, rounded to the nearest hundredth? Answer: 2.73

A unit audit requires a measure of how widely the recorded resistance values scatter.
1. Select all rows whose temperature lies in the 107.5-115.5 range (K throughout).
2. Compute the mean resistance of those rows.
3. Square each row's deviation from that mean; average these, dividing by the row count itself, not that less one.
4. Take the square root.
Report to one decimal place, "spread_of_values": 2.1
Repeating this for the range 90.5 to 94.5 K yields 1.2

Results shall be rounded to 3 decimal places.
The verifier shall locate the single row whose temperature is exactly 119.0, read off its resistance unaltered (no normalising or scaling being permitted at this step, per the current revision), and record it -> 14.970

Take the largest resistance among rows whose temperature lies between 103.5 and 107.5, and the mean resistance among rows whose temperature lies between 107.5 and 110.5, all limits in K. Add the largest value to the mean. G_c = 13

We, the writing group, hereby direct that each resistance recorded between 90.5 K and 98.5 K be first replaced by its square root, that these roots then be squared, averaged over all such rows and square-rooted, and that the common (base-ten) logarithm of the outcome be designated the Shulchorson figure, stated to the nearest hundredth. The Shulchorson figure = 0.55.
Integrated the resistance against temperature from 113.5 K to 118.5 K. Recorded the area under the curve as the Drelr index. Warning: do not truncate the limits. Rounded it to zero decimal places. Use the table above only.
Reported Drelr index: 65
